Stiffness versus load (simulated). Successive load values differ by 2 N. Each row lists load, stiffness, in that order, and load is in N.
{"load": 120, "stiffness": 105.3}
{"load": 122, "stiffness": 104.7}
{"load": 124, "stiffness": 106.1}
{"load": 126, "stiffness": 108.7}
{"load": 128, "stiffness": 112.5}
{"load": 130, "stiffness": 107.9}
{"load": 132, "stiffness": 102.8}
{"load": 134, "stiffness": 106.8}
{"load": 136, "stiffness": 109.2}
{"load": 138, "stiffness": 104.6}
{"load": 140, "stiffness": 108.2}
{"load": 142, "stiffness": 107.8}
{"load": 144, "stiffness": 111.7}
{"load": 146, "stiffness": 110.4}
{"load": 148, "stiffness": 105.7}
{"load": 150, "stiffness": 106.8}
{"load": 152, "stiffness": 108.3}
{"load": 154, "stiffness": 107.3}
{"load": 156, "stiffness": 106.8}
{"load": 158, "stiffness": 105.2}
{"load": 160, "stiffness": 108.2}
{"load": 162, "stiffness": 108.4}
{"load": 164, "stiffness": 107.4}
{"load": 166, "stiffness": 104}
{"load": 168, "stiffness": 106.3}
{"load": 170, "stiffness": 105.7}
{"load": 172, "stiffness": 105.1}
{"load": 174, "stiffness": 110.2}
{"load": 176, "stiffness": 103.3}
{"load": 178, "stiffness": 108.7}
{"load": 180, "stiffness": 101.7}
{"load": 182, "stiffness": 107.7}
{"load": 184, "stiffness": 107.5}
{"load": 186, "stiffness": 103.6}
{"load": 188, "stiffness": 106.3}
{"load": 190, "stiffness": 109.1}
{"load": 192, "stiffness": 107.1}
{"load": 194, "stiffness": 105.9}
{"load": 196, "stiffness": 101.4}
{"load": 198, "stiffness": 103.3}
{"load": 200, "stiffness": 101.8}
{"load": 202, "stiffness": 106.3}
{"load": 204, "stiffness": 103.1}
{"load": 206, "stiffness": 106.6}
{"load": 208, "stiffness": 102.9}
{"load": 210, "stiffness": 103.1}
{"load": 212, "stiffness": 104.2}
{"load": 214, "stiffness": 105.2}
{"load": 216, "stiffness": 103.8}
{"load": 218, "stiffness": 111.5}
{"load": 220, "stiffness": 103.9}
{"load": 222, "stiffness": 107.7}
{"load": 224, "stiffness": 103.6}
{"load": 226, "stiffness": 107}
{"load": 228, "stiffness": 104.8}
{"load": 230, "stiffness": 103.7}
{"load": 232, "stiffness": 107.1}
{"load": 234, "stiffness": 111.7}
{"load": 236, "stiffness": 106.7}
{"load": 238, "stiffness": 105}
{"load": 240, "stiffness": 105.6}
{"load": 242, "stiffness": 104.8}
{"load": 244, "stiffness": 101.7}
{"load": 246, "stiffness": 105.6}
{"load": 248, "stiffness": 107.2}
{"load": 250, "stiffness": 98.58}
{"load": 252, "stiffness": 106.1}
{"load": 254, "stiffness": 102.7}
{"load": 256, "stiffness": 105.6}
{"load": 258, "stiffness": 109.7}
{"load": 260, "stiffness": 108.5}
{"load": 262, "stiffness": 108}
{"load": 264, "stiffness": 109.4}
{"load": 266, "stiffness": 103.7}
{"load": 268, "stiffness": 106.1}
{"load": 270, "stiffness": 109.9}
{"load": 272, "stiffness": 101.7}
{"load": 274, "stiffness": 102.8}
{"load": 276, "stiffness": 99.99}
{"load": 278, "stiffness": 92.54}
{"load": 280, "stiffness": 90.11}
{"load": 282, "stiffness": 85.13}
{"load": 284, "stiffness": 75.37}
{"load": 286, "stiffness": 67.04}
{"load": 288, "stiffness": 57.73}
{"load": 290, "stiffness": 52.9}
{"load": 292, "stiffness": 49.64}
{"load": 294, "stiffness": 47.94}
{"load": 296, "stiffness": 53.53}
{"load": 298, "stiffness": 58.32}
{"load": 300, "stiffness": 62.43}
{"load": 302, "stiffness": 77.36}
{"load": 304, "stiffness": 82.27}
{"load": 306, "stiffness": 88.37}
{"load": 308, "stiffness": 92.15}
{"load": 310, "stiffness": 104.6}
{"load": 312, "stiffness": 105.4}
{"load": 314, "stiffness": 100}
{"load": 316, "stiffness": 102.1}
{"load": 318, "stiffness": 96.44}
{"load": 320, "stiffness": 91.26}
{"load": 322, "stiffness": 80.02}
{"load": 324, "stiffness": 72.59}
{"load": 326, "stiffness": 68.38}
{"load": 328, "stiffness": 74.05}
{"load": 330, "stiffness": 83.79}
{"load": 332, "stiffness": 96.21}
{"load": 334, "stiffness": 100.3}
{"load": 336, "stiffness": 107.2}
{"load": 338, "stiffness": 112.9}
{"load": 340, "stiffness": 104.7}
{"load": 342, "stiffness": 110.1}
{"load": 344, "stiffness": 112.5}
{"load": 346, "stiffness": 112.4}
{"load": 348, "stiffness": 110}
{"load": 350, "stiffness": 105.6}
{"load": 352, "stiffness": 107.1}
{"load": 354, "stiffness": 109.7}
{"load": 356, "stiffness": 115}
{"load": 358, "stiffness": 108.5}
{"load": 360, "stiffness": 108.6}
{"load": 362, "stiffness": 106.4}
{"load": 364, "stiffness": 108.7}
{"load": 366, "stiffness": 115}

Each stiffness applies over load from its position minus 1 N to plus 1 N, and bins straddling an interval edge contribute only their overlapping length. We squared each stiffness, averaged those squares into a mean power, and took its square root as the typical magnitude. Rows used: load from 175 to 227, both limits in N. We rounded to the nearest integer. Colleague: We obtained 105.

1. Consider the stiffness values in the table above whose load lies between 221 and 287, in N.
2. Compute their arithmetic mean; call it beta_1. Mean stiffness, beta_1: 102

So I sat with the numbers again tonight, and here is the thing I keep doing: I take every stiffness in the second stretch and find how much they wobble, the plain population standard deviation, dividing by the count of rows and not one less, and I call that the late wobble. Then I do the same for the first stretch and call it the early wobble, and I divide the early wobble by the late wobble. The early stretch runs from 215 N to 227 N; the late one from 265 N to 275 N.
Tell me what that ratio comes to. 1.0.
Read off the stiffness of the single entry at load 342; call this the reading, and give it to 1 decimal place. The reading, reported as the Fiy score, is 110.1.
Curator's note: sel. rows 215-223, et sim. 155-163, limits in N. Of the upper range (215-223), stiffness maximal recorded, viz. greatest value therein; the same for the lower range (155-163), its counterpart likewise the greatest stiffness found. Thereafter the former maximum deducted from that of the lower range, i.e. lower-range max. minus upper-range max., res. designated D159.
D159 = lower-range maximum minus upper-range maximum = -3.1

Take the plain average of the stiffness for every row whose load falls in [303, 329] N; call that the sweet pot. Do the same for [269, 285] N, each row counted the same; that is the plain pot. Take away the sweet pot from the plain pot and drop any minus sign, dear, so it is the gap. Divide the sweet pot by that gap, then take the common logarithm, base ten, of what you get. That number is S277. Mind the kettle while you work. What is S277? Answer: 1.20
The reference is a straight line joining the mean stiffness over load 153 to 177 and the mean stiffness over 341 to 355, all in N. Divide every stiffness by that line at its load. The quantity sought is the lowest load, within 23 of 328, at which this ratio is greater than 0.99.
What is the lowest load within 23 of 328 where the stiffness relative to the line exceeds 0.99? 338 N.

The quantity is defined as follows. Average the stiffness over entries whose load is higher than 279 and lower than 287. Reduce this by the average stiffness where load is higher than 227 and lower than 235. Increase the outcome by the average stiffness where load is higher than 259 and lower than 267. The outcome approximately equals 80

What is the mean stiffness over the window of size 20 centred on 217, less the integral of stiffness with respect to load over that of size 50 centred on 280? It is -4130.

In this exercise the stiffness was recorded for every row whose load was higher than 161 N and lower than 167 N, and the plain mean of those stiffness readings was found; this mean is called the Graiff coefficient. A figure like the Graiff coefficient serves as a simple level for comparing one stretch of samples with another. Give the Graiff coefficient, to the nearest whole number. 107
